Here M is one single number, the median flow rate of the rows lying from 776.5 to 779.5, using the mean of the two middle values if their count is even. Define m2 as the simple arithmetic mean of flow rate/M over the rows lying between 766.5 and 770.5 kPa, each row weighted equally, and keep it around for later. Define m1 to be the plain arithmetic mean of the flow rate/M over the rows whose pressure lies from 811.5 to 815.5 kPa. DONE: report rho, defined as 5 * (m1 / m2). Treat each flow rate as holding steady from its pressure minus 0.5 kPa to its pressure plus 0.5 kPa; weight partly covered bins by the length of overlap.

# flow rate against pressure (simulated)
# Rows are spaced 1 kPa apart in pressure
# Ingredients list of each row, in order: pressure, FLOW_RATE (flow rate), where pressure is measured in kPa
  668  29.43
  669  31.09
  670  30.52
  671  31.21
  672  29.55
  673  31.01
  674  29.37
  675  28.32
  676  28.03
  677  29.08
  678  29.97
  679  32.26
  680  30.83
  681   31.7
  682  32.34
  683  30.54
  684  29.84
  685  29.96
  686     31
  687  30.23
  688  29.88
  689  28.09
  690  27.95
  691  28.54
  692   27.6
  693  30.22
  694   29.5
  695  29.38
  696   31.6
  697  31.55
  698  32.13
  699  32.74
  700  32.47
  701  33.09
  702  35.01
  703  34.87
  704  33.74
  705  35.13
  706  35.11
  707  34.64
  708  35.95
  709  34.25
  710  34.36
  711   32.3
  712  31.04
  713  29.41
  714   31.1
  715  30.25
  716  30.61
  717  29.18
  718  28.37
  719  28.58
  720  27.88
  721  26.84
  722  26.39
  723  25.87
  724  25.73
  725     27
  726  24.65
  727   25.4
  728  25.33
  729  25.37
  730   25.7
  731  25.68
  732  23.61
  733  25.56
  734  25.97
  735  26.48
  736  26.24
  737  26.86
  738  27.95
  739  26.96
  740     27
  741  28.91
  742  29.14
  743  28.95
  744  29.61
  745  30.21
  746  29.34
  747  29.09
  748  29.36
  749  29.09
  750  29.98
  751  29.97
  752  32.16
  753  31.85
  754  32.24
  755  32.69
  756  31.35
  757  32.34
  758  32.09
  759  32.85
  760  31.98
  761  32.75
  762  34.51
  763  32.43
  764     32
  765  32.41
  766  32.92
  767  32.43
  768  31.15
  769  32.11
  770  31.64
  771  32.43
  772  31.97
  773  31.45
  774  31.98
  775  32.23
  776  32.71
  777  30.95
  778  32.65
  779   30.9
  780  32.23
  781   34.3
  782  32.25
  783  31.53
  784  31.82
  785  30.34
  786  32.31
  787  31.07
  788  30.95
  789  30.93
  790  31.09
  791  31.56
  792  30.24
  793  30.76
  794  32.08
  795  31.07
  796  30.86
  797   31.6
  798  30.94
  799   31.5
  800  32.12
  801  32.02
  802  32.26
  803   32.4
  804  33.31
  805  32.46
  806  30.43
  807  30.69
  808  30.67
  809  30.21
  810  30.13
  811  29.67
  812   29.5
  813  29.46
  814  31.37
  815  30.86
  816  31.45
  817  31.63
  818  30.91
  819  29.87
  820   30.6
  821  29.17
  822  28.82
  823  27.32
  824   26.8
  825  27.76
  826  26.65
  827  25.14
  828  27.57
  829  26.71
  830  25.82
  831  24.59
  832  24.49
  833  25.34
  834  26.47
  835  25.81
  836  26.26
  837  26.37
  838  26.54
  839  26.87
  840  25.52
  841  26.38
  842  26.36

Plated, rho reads 4.8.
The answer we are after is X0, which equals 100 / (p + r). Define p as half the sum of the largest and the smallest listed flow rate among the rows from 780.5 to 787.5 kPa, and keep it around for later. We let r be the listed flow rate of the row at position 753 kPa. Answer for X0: 1.56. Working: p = 32.3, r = 31.85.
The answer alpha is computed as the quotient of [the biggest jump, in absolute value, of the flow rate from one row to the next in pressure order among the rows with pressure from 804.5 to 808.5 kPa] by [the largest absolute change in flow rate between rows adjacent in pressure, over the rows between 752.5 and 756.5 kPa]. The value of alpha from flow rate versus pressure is 1.5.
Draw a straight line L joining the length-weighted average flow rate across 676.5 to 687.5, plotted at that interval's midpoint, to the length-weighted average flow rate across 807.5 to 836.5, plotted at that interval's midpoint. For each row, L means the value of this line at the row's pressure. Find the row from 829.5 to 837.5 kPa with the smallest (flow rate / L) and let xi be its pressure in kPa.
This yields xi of 832 kPa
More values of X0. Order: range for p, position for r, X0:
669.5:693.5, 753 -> 1.62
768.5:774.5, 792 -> 1.61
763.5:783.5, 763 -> 1.54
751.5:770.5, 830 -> 1.71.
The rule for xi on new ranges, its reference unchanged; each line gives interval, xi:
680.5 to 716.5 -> 692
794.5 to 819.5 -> 813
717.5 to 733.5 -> 732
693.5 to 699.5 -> 695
